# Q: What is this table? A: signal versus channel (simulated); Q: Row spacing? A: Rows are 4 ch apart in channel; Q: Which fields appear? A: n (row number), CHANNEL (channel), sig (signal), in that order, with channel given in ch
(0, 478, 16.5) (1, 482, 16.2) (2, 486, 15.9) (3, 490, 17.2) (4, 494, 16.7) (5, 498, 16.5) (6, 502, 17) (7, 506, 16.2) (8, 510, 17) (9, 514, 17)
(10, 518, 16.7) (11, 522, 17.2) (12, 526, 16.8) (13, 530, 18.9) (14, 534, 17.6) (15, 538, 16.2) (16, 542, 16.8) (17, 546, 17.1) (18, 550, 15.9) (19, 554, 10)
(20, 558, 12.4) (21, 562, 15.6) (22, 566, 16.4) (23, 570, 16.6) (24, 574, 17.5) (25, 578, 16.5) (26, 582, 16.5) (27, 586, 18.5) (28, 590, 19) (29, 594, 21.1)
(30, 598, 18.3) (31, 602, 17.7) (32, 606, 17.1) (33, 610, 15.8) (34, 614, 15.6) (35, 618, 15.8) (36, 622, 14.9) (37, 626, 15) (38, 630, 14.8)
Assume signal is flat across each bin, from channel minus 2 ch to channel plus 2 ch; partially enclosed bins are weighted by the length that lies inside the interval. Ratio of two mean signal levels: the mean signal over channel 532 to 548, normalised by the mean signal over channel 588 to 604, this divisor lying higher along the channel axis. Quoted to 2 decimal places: 0.89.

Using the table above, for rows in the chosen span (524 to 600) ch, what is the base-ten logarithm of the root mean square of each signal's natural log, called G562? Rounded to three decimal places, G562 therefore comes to 0.449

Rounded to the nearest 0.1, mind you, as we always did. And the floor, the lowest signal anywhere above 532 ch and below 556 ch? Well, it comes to 10.0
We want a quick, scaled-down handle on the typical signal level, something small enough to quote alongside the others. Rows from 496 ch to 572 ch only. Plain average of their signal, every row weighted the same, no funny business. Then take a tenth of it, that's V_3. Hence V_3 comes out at 1.62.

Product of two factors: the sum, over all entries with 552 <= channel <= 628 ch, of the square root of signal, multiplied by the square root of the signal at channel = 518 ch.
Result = 313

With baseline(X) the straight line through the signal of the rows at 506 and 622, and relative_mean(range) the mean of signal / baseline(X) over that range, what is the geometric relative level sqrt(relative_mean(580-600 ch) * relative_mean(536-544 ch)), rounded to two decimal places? 1.13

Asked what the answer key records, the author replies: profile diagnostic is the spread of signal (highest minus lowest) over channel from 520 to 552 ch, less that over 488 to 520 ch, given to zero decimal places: 2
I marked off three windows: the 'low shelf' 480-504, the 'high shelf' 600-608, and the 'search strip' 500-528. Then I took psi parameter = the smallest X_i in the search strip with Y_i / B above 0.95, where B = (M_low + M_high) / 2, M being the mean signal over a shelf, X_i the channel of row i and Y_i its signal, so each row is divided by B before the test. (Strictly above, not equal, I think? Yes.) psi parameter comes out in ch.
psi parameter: 502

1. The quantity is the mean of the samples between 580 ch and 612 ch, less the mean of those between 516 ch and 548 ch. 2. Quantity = 0.8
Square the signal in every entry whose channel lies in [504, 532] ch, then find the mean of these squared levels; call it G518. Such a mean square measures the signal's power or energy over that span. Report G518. 294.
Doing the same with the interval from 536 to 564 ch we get 227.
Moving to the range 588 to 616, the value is 320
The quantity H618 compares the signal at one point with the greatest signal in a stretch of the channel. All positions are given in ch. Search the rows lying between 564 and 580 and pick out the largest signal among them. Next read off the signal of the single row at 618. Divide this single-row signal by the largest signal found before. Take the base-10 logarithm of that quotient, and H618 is -0.044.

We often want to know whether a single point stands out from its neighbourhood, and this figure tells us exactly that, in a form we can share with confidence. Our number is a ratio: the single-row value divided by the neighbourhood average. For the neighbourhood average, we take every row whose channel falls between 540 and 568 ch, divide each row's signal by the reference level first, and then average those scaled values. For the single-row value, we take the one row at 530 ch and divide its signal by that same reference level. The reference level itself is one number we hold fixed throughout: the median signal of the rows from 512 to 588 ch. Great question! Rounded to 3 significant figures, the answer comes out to 1.27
